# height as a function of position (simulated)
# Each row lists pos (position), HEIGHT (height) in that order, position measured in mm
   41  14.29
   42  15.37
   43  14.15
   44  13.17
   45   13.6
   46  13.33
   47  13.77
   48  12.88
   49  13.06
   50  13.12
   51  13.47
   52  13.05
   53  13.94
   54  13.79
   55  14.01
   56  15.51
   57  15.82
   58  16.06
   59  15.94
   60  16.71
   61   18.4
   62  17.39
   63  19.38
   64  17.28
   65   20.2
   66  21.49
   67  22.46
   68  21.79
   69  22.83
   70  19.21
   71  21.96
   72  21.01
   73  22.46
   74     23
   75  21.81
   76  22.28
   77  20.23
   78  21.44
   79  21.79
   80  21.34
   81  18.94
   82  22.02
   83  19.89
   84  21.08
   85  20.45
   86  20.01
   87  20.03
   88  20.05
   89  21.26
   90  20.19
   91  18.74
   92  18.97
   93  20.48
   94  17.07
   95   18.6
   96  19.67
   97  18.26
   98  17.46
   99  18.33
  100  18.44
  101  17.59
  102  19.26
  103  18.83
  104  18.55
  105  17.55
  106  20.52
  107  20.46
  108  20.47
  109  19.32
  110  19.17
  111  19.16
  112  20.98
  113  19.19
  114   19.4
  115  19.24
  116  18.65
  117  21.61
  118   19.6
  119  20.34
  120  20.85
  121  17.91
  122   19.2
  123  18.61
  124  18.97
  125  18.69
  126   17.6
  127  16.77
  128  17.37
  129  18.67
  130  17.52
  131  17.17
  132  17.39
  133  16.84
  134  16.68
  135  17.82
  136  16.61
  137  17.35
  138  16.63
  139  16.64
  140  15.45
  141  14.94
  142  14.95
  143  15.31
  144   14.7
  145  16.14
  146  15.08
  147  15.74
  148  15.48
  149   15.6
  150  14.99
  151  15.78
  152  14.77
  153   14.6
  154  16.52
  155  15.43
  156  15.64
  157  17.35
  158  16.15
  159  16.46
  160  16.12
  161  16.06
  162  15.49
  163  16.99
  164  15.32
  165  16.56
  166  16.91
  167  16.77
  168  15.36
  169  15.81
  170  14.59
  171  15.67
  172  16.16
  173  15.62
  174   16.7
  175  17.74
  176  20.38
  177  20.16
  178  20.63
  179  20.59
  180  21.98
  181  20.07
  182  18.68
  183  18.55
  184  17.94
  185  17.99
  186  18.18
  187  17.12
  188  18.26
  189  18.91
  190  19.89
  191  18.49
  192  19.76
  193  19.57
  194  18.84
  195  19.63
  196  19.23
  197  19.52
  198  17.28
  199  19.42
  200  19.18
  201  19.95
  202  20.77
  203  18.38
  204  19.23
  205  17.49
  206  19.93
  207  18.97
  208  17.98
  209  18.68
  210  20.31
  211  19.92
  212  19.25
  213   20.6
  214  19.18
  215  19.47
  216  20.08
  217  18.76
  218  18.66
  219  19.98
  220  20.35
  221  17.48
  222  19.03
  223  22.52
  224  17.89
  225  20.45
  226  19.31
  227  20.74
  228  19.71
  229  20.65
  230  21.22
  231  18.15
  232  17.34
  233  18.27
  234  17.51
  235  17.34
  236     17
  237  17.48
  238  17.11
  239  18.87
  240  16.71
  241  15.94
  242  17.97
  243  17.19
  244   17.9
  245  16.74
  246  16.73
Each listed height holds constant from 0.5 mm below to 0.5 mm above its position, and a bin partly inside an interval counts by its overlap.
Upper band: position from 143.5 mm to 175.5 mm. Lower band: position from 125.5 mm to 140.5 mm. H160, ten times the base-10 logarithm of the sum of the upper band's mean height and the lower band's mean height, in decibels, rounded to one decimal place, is 15.2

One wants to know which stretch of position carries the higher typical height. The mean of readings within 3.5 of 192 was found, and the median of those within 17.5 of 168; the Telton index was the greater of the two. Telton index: 19.3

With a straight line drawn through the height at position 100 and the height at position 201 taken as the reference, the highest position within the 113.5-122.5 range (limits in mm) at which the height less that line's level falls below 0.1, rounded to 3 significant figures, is 121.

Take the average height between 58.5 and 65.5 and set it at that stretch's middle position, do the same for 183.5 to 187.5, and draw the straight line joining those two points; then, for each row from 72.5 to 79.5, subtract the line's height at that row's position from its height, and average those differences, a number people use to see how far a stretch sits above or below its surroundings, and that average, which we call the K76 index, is 4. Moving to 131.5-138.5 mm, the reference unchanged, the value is -1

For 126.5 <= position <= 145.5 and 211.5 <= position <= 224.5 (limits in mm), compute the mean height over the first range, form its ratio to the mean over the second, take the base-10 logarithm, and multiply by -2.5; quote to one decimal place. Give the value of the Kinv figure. 0.2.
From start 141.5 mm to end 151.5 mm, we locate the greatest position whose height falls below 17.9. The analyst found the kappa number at 151 mm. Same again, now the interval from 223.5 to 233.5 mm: 232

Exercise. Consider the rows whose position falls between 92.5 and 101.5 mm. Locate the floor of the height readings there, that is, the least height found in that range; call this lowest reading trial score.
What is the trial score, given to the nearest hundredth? 17.07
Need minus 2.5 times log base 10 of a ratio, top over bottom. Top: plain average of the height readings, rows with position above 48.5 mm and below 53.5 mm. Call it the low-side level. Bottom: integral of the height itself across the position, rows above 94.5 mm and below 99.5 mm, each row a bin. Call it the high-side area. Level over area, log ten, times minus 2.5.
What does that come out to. 2.10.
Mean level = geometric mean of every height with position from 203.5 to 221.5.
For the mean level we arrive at 19.2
